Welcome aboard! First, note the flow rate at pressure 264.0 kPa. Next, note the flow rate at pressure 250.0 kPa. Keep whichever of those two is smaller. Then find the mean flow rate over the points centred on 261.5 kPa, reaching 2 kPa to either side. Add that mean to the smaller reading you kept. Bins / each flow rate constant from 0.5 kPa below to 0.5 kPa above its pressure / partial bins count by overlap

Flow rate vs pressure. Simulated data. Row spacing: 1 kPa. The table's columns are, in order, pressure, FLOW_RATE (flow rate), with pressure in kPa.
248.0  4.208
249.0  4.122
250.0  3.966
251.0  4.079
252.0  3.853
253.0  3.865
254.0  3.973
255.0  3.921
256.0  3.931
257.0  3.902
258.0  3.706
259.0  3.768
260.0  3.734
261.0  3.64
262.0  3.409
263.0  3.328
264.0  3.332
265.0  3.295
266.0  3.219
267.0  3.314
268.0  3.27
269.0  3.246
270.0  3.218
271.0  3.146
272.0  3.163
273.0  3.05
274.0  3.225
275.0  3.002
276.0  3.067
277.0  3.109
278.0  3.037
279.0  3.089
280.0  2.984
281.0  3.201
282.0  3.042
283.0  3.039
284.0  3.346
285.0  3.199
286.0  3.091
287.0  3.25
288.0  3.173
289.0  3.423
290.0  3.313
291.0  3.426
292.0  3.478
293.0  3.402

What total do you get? 6.86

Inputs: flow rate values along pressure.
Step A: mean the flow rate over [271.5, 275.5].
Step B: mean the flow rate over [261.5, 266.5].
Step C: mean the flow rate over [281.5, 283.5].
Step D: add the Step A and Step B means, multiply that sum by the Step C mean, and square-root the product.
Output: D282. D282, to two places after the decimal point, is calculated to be 4.42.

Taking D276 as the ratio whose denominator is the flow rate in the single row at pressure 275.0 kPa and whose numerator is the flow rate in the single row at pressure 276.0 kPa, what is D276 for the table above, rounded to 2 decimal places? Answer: 1.02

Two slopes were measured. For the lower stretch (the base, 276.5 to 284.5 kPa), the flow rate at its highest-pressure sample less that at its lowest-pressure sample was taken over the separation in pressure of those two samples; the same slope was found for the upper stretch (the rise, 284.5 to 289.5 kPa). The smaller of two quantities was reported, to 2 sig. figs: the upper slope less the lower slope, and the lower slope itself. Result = 0.022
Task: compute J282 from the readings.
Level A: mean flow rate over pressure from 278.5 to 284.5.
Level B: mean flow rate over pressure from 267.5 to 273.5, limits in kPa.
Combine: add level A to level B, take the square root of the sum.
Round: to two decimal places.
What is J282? 2.51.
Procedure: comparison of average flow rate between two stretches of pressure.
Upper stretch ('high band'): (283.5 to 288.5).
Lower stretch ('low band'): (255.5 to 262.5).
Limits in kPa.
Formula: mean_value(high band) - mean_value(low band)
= -0.5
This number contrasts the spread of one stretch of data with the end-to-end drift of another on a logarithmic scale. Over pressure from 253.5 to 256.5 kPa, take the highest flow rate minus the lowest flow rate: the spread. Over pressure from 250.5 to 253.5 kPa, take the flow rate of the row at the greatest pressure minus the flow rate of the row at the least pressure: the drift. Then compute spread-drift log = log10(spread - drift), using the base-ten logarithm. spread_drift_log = -0.58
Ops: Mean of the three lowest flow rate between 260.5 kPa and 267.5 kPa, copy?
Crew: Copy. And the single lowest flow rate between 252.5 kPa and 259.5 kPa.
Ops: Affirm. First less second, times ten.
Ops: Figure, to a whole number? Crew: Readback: -4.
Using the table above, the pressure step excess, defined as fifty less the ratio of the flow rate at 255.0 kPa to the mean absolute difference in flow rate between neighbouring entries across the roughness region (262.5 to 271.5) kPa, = -33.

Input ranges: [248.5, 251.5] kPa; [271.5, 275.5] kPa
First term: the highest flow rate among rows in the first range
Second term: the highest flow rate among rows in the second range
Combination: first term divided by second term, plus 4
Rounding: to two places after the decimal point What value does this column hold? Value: 5.28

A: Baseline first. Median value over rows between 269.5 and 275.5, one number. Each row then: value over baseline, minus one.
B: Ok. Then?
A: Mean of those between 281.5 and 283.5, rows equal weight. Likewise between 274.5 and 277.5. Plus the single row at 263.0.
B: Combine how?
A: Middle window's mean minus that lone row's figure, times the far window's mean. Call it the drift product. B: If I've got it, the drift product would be 0.0031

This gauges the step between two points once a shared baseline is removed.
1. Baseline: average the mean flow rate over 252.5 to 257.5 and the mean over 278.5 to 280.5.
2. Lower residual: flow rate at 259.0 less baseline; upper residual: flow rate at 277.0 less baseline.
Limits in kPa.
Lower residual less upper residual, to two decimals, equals 0.66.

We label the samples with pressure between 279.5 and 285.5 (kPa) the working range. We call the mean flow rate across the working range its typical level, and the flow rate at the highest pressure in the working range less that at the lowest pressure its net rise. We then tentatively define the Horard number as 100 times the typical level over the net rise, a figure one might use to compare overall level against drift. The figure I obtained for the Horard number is 1458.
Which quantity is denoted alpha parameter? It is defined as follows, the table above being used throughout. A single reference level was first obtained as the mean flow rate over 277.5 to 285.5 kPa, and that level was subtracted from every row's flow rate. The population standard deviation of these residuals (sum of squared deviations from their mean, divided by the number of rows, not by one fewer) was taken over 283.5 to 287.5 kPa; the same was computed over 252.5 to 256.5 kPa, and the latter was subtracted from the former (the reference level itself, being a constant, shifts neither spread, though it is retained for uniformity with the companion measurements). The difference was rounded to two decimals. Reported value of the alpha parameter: 0.05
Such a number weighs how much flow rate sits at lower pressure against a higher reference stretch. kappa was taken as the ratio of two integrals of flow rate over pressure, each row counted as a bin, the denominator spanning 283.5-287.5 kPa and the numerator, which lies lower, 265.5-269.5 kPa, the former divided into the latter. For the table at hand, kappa 1.01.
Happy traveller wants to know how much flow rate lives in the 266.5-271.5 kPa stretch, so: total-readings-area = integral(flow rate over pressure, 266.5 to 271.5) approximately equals 16.2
